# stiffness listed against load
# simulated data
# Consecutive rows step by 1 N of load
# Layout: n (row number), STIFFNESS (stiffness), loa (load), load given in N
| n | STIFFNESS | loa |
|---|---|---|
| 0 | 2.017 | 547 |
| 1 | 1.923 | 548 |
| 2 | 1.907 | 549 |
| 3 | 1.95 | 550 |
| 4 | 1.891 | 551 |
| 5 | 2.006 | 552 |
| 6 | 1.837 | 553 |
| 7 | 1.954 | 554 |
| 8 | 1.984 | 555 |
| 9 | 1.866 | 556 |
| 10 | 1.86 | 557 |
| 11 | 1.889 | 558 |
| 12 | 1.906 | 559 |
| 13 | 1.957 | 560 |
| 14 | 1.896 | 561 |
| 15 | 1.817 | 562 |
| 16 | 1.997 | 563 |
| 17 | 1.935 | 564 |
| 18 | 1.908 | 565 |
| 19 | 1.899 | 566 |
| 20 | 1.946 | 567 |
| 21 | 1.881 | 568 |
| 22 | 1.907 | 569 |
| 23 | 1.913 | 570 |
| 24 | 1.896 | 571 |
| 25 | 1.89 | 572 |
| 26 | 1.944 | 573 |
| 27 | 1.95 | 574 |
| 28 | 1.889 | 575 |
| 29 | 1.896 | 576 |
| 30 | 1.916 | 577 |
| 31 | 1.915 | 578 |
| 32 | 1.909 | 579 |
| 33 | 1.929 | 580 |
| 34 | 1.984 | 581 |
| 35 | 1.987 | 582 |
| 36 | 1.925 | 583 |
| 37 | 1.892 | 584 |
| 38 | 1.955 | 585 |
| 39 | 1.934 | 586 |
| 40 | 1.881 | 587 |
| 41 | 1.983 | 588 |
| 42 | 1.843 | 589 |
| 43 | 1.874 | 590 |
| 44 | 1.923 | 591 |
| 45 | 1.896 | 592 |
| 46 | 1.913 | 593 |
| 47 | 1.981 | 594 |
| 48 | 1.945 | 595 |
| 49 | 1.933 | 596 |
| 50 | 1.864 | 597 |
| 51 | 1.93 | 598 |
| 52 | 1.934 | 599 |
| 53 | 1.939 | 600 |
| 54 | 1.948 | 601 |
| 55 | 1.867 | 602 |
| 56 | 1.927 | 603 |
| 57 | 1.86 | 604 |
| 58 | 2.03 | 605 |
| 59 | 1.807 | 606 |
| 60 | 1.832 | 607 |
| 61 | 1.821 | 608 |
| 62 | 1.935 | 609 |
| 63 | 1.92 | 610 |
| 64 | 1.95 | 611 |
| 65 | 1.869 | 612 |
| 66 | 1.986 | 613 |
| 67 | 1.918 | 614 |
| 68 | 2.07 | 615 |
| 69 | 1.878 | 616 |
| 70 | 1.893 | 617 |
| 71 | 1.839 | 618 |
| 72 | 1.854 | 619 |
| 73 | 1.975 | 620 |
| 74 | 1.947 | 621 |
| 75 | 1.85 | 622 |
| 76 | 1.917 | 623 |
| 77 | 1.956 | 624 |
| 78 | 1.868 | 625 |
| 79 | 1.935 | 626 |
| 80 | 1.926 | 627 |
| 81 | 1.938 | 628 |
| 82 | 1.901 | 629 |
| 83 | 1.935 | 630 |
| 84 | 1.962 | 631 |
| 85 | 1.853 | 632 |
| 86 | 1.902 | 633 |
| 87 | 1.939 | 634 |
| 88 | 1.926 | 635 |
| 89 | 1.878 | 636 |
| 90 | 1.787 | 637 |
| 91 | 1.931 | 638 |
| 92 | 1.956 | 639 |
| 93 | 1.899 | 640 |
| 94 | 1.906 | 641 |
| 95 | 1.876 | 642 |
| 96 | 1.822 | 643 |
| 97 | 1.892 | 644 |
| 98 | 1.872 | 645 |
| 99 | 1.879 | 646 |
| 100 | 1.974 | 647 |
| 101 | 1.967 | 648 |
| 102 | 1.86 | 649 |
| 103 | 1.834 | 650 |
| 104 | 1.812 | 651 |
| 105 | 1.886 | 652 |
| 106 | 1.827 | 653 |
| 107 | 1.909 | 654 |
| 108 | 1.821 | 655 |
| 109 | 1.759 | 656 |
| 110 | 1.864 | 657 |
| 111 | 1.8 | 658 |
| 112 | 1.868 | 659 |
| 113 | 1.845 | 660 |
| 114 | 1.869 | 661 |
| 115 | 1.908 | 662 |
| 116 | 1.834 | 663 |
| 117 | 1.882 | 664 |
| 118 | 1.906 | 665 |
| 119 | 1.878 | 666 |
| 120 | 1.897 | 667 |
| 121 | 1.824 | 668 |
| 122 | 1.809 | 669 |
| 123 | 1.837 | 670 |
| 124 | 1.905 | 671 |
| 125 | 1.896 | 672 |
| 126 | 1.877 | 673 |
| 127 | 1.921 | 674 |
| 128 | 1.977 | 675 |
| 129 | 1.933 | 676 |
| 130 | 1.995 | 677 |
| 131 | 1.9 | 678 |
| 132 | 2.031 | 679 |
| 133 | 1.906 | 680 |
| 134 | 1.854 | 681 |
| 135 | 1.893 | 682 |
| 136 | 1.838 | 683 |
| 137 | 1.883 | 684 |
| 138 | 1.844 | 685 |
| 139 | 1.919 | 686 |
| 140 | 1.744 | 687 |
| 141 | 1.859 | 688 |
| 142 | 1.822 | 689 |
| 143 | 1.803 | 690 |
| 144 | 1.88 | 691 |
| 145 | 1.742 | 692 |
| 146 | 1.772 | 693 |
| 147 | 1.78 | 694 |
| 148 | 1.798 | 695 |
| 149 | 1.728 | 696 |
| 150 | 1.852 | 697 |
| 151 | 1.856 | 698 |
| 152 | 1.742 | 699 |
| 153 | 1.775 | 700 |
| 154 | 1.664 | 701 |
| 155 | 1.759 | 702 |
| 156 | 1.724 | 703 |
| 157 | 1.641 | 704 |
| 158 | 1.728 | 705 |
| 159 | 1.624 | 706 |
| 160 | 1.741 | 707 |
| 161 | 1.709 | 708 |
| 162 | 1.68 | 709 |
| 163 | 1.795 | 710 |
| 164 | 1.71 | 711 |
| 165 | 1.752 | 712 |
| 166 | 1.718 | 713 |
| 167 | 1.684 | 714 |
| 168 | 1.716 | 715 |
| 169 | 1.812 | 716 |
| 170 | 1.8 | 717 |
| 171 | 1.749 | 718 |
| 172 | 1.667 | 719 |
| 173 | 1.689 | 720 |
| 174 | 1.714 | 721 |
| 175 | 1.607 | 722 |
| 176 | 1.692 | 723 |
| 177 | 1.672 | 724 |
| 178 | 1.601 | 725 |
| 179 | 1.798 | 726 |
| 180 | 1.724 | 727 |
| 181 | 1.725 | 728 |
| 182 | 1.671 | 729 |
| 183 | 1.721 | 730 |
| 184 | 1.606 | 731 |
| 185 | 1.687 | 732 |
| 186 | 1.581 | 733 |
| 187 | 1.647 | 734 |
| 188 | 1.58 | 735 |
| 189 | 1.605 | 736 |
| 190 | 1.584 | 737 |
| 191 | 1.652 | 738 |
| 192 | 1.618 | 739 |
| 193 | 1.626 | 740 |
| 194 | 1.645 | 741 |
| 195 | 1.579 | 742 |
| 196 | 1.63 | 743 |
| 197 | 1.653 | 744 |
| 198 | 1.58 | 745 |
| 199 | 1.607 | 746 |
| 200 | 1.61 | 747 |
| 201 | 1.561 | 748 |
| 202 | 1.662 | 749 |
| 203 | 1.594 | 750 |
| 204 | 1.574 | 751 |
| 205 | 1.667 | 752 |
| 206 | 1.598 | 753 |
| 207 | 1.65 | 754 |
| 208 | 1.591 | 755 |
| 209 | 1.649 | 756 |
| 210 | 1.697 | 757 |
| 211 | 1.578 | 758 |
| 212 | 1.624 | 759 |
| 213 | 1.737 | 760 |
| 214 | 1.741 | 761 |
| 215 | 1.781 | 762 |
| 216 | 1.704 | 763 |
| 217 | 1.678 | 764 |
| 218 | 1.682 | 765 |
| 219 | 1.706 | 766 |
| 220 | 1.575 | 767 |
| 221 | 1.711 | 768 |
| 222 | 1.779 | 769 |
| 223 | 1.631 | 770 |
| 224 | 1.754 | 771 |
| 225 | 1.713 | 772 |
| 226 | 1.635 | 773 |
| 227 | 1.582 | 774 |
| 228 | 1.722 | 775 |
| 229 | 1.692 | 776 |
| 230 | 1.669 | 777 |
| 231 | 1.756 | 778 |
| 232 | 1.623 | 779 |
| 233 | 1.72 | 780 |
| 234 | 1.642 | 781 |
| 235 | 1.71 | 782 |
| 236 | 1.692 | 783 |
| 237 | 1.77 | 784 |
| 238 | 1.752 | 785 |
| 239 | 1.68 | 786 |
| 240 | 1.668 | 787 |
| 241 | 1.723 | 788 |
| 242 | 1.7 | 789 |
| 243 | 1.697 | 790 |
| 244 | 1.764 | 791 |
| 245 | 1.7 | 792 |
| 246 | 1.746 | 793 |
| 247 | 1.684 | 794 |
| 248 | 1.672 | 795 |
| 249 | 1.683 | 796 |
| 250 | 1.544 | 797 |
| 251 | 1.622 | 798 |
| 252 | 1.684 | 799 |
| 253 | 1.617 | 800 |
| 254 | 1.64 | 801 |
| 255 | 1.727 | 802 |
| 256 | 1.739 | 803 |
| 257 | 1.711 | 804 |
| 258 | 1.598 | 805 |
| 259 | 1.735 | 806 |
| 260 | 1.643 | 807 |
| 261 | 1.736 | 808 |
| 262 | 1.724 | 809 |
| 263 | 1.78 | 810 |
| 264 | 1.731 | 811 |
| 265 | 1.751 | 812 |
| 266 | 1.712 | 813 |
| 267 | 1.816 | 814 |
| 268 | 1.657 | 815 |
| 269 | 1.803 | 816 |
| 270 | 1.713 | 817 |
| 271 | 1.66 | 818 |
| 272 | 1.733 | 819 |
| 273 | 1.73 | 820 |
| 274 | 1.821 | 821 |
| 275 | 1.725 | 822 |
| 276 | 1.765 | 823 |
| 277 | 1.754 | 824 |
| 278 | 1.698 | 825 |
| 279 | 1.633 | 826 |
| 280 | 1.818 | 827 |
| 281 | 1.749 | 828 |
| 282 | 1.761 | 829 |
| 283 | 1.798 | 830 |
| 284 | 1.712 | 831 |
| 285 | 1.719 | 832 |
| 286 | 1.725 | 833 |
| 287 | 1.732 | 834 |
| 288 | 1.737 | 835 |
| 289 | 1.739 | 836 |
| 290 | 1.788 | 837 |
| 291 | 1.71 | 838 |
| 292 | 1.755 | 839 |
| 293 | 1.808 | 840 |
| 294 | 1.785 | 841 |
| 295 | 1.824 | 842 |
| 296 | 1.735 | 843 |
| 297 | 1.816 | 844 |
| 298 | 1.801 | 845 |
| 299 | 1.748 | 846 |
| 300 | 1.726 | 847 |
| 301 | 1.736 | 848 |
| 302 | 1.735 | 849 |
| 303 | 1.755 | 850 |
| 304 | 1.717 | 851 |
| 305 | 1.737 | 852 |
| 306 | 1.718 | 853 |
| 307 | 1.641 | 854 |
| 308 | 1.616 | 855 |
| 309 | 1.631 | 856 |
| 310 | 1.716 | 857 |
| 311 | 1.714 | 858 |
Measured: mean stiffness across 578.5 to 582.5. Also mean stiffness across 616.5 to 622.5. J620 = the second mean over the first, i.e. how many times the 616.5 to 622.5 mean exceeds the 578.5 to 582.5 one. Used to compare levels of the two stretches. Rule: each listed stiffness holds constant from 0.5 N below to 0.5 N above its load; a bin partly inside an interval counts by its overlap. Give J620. 0.97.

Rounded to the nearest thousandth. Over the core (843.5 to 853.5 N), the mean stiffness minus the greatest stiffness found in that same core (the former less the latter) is -0.067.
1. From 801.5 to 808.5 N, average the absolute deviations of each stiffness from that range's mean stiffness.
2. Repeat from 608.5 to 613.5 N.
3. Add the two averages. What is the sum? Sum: 0.075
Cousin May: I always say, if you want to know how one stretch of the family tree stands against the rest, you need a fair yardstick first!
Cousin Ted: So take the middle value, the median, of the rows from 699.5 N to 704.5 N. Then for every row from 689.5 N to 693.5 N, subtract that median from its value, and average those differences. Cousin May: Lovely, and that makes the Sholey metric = 0.075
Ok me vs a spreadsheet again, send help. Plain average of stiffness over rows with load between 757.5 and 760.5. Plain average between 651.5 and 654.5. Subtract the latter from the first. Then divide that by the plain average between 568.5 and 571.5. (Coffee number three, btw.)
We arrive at -0.119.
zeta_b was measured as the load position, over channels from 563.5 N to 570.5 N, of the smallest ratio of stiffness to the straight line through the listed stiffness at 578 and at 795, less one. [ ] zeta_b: 568 N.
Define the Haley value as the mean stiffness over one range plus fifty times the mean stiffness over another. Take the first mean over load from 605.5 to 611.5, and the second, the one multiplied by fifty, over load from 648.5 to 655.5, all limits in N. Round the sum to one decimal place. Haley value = 94.4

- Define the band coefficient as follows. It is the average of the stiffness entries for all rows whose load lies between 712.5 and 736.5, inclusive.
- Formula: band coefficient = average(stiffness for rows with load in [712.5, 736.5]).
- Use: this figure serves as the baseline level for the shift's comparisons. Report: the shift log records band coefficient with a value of 1.69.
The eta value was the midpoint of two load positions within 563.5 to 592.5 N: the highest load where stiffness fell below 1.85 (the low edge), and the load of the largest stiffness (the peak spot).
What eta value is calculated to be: 585.5 N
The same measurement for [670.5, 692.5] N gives 685.5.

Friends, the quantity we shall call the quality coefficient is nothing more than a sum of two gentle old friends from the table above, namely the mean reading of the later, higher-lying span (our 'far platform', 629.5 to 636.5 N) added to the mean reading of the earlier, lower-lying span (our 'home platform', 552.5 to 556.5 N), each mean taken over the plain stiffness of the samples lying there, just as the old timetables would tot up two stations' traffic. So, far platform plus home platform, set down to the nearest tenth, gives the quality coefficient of 3.8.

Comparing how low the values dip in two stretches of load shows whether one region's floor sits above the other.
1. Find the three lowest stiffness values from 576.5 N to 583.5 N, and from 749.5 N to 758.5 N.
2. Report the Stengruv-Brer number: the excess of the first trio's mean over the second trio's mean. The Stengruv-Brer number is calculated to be 0.33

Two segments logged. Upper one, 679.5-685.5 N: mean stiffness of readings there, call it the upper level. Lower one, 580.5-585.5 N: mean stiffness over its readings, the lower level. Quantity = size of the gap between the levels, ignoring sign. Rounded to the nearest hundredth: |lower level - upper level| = 0.08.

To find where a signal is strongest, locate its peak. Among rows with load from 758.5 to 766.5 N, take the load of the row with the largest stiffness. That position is 762 N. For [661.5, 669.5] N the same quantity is 662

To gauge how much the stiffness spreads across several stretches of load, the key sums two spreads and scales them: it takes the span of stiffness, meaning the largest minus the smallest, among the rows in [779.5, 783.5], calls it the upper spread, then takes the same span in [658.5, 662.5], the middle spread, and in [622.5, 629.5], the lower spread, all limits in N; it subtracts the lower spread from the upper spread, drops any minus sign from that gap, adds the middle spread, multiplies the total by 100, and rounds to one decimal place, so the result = 7.3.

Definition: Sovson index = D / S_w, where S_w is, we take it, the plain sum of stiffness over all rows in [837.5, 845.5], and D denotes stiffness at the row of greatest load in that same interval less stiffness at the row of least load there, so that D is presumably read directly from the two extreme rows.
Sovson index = 0.0064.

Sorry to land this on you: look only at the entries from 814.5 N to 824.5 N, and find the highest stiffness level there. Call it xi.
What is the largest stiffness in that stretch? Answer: 1.821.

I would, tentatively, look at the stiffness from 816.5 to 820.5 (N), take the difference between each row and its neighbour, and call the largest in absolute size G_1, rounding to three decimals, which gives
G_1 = 0.073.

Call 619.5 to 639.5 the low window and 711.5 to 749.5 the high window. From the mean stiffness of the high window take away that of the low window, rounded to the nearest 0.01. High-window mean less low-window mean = -0.25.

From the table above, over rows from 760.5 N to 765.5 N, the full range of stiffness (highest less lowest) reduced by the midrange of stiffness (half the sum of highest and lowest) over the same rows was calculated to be -1.63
